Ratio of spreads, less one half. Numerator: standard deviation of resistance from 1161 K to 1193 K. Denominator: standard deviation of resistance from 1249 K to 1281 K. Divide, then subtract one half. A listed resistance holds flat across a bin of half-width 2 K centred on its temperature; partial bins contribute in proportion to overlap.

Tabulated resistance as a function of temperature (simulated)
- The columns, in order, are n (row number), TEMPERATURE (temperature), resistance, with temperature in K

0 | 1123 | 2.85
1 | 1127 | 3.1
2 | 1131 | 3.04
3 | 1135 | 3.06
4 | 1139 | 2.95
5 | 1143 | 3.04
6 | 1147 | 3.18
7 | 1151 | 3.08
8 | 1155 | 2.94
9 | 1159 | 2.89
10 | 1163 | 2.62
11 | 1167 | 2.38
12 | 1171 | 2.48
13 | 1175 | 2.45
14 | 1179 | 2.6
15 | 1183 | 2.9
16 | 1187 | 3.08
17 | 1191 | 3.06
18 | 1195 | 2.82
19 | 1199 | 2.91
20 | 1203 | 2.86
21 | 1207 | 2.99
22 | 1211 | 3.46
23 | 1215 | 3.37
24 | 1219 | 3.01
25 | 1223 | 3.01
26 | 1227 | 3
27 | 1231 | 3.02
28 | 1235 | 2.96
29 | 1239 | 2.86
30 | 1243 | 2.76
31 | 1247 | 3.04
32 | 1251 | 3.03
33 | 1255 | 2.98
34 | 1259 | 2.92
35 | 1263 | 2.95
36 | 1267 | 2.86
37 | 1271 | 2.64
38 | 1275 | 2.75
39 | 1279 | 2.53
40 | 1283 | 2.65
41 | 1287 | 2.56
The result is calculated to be 1.1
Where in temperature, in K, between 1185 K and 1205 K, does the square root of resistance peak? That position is 1187 K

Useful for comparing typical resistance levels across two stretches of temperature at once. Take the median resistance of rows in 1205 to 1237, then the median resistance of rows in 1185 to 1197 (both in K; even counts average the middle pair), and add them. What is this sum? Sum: 6.07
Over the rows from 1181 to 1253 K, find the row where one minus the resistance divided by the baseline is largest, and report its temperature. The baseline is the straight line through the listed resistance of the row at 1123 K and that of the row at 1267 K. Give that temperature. 1243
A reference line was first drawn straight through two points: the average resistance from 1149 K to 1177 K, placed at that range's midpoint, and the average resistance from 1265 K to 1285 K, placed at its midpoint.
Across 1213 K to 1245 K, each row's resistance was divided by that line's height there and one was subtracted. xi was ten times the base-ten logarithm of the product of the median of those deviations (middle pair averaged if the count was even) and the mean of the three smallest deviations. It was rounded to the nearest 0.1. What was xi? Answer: -21.2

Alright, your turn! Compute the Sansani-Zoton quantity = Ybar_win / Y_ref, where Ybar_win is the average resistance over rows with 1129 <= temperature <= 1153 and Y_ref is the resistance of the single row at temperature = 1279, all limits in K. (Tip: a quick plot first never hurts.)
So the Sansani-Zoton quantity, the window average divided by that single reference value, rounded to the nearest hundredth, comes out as 1.21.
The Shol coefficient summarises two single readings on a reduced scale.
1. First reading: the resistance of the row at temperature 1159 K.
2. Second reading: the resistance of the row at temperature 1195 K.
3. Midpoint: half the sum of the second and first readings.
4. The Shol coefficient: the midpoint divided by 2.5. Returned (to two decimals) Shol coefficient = 1.14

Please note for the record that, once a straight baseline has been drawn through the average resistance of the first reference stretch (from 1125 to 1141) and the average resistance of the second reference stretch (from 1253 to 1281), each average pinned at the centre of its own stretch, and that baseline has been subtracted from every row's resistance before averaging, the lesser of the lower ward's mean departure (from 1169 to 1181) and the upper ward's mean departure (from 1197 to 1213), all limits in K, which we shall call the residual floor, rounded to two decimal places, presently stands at -0.45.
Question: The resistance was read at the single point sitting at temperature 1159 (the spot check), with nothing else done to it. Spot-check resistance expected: 2.89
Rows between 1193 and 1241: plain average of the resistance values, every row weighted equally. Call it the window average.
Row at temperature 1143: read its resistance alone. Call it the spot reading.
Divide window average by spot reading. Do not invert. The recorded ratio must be 0.99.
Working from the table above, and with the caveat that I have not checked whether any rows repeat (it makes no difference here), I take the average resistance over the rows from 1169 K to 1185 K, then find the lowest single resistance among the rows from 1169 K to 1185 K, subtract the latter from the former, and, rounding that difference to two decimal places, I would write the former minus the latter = 0.16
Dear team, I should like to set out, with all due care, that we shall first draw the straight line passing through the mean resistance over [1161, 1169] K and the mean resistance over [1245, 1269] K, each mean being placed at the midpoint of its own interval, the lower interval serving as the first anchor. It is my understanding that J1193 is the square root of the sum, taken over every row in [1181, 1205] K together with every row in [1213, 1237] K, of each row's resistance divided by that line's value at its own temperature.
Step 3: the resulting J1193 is 3.64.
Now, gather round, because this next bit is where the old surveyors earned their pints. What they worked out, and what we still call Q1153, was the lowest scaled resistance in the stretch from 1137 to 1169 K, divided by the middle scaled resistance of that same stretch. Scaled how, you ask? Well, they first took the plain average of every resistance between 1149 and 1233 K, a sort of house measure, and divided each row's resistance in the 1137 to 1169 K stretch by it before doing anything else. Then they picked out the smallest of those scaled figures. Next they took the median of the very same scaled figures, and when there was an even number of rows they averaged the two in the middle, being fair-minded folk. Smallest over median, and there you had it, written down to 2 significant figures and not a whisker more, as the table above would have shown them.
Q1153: 0.81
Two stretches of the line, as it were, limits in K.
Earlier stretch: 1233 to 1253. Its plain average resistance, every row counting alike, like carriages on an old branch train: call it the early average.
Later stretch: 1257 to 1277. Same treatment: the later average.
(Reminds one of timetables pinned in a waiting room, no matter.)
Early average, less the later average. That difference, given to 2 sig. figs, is 0.11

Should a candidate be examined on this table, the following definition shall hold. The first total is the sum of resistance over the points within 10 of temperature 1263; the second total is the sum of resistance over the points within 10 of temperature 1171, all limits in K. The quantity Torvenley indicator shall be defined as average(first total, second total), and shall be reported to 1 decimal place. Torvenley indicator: 13.4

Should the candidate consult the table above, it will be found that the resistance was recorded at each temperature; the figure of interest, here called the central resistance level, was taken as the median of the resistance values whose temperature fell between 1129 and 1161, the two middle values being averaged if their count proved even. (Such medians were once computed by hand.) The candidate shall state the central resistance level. 3.04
